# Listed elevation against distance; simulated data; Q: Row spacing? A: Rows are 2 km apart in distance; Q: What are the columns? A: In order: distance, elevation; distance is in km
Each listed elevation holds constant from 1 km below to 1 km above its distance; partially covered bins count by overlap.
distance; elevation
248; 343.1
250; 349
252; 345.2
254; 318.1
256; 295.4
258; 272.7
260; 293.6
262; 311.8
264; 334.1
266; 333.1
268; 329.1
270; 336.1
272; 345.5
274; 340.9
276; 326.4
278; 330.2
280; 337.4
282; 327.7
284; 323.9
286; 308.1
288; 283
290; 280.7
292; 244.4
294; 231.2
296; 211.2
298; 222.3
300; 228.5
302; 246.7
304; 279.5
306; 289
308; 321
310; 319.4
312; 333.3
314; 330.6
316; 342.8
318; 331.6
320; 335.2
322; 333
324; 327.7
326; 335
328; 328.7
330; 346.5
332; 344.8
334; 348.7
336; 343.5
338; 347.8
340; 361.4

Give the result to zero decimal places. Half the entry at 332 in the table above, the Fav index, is 172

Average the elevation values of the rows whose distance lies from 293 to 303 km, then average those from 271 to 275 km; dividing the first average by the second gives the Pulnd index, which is 0.66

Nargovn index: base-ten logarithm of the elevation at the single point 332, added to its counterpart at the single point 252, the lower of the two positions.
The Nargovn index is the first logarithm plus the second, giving 5.08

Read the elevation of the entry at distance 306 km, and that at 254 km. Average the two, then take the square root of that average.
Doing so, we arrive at 17.4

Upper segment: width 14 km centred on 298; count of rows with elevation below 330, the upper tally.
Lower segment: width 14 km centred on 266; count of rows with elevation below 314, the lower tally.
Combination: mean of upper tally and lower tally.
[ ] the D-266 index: 4.5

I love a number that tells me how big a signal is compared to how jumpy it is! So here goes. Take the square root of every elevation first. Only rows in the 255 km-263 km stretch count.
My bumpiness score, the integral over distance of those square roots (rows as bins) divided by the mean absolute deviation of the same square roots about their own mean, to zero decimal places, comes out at 449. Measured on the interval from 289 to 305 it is 395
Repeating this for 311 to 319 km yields 1307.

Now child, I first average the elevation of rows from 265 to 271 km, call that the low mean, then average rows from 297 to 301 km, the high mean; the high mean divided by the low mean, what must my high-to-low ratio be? 0.68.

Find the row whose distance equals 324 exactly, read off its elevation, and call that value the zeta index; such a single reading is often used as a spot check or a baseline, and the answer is 327.7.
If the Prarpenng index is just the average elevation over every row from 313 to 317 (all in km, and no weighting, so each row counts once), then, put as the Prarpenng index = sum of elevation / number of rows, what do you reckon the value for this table 337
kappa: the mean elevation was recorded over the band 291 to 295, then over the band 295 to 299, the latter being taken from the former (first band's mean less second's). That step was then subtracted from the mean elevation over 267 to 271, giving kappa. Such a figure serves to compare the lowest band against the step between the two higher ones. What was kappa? 312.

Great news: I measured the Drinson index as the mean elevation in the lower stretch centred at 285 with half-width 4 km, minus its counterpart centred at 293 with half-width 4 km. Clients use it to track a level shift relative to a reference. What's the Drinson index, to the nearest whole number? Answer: 69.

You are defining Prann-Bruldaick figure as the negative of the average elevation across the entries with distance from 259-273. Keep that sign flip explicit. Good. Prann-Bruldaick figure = -326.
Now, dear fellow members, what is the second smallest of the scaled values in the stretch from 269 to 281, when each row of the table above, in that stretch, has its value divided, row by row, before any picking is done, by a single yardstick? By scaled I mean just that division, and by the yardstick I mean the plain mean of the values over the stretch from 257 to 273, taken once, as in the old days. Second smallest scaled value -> 1.03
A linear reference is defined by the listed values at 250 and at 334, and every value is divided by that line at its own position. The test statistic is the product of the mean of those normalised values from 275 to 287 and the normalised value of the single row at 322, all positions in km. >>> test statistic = 0.89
